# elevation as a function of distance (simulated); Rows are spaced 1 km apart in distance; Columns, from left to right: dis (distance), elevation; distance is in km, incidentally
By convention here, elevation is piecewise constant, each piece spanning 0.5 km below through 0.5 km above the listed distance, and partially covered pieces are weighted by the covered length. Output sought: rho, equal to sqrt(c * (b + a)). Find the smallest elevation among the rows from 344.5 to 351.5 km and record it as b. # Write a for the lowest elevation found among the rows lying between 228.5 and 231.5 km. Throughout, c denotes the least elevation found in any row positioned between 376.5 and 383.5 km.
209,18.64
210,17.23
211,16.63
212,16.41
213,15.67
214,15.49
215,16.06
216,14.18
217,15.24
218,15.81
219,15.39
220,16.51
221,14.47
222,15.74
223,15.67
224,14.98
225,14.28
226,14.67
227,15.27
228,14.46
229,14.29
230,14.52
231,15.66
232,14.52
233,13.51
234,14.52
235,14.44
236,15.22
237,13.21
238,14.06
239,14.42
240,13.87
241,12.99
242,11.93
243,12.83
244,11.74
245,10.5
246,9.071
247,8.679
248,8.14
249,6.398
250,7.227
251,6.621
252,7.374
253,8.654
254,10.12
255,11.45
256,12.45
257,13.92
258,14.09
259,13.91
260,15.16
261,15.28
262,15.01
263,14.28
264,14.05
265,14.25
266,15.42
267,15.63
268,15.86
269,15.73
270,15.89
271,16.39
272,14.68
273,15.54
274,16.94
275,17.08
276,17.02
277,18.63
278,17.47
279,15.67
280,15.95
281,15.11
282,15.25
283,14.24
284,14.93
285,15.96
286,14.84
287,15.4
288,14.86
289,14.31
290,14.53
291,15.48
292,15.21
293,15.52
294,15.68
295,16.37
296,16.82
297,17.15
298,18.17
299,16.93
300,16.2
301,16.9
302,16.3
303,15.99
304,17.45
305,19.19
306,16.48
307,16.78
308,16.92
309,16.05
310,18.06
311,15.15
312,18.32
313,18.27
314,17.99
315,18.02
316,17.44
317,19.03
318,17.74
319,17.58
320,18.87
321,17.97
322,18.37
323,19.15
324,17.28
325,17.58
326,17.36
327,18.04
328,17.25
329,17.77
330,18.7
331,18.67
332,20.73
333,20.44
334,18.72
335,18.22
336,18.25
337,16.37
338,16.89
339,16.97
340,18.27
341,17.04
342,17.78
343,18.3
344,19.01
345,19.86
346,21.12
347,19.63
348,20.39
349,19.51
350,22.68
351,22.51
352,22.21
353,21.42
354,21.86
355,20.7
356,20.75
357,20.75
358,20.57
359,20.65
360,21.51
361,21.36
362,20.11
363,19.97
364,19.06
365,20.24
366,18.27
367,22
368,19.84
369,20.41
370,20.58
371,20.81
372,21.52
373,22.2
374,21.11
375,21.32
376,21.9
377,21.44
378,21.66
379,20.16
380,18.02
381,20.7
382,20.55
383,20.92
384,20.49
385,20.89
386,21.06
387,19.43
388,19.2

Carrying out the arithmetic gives 24.7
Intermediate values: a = 14.29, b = 19.51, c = 18.02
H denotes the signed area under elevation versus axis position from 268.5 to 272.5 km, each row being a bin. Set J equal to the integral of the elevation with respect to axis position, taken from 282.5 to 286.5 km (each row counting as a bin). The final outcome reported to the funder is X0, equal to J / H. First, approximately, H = 63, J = 60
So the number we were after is 0.96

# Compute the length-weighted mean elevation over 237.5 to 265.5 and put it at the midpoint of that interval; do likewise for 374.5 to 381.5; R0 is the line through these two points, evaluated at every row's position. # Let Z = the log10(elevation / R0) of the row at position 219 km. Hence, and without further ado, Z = 0.213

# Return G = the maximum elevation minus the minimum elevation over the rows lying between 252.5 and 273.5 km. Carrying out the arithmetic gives 7.7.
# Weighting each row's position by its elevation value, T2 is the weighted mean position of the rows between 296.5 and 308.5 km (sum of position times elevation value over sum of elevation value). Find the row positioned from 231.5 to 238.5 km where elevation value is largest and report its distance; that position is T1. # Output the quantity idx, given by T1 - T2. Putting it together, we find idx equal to -66.5 km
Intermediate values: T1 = 236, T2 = 302.5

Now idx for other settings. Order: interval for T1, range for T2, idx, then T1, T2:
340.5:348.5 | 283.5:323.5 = 41.8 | 346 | 304.2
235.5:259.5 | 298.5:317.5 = -72.2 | 236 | 308.2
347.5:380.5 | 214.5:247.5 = 120.0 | 350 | 230.0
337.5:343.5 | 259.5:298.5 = 63.8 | 343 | 279.2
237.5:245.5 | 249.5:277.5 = -26.1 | 239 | 265.1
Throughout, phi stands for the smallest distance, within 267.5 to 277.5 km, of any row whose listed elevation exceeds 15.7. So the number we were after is 268 km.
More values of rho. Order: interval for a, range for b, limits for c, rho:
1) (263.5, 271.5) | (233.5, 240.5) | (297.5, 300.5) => 21.0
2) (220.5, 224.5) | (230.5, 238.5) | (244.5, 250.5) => 13.3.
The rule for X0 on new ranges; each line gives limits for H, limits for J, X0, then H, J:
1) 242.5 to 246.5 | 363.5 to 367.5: 1.80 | 44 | 80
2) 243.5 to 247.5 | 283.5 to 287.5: 1.53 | 40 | 61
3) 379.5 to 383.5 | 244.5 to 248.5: 0.45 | 80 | 36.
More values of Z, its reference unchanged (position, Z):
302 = 0.027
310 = 0.055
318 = 0.032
